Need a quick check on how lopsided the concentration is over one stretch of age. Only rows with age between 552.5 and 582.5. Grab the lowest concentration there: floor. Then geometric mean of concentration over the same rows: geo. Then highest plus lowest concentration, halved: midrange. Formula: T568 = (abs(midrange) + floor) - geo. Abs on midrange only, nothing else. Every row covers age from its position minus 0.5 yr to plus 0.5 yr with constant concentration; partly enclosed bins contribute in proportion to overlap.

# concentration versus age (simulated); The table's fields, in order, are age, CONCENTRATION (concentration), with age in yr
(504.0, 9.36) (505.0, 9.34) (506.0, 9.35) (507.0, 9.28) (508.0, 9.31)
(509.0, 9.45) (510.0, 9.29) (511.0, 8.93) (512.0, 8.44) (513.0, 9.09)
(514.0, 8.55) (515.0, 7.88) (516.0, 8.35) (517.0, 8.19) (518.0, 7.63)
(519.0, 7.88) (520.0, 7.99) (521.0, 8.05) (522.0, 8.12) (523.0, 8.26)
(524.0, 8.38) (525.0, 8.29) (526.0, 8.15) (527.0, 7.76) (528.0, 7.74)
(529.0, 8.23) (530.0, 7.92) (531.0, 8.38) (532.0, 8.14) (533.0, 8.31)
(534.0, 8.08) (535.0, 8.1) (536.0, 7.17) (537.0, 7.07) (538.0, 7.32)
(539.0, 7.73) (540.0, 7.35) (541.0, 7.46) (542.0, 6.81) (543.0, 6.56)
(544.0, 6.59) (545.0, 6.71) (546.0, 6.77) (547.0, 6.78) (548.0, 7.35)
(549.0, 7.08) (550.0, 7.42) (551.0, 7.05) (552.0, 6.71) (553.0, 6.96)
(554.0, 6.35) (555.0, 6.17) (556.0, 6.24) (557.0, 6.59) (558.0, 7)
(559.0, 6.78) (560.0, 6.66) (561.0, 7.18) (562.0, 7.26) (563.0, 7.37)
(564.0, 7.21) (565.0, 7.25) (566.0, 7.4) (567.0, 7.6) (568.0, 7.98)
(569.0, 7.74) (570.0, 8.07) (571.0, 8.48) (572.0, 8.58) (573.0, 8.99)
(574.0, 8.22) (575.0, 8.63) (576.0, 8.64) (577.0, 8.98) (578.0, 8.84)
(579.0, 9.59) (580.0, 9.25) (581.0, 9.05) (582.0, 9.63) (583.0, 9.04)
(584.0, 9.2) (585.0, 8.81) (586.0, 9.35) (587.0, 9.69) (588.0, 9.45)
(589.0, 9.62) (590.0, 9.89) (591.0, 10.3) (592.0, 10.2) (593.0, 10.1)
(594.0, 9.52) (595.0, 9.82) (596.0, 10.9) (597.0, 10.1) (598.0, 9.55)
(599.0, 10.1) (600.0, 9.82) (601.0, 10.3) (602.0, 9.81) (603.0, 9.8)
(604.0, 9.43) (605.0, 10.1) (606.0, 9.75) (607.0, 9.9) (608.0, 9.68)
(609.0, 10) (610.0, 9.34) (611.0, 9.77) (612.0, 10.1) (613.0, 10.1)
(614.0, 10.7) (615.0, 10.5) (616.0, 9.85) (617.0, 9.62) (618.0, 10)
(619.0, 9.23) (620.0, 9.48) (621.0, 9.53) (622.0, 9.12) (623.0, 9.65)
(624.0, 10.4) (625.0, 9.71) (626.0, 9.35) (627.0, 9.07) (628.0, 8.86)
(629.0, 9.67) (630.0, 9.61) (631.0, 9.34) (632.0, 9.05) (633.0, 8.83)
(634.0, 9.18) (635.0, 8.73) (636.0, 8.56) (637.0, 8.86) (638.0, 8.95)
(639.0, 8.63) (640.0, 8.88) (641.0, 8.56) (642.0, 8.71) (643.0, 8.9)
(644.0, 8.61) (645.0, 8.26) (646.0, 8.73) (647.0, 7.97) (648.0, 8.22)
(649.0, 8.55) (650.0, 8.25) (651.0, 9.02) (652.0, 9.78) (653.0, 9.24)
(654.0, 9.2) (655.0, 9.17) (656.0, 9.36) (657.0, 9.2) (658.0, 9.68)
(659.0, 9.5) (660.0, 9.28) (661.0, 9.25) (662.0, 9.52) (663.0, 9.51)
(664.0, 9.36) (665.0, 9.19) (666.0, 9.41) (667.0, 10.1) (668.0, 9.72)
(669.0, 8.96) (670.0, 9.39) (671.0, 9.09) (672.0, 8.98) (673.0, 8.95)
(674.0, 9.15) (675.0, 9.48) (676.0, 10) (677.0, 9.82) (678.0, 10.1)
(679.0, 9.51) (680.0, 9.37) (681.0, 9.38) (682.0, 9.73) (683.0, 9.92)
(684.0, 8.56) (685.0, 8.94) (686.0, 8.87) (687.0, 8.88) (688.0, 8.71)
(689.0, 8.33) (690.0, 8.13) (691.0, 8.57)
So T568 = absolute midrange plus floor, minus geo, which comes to 6.3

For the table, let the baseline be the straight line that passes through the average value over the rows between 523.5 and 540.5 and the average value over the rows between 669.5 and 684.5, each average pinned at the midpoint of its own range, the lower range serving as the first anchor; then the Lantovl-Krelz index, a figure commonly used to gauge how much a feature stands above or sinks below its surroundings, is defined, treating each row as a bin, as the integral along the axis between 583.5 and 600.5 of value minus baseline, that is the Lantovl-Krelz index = 21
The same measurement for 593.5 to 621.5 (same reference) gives 33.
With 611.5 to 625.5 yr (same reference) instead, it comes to 15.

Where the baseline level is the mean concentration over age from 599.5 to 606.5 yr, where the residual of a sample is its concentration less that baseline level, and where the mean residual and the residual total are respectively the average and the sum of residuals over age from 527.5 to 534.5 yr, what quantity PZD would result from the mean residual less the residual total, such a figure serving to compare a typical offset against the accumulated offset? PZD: 10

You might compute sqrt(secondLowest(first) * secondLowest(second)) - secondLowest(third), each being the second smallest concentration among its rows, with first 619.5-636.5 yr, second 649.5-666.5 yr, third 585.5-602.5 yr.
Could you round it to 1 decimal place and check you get -0.6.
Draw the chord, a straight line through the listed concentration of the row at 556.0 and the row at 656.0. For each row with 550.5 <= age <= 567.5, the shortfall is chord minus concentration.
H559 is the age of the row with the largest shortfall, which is 555.0 yr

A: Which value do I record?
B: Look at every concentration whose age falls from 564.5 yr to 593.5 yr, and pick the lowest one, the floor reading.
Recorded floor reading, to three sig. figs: 7.25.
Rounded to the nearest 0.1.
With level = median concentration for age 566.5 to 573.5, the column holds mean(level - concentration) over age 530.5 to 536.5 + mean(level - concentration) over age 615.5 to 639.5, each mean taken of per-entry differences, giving -1.2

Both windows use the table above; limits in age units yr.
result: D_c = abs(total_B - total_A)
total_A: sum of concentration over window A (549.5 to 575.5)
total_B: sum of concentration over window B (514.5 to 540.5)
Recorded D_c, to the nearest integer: 15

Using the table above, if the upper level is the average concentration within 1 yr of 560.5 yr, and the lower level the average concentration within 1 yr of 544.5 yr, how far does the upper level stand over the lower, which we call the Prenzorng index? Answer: 0.3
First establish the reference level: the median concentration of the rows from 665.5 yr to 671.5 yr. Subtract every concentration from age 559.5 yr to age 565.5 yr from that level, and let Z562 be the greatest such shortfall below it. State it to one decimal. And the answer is 2.7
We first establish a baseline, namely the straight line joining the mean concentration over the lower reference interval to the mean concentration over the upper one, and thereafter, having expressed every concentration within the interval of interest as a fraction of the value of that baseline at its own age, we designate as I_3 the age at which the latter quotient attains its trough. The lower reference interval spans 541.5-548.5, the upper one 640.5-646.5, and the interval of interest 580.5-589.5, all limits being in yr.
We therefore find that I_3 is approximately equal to 585.0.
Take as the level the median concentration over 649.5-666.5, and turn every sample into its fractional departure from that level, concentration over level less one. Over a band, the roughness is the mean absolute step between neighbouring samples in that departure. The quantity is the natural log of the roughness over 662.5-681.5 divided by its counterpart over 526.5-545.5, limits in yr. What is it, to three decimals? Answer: 0.060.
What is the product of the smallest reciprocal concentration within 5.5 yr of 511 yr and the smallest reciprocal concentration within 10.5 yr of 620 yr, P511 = 0.0099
